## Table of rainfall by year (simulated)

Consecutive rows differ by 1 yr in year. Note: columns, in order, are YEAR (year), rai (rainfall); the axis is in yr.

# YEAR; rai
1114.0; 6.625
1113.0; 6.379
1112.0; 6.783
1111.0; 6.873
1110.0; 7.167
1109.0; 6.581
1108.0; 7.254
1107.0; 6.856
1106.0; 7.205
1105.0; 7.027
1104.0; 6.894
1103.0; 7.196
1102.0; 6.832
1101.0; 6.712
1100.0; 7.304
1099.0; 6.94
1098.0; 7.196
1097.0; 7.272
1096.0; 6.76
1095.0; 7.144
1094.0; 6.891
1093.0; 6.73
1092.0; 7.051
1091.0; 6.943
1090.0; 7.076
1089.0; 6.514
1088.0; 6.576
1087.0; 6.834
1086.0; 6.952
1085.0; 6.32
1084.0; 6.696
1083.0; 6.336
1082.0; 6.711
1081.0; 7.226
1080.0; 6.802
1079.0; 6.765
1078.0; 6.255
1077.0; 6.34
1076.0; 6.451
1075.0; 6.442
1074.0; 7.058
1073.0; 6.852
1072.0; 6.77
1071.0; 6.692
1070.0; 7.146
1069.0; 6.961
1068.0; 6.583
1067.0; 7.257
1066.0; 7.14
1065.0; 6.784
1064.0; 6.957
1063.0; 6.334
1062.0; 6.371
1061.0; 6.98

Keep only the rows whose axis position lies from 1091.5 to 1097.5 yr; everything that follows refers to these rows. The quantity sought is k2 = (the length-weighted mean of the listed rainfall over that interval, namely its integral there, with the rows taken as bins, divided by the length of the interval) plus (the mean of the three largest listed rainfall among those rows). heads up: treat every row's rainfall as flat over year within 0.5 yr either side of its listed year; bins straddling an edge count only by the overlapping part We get 14.1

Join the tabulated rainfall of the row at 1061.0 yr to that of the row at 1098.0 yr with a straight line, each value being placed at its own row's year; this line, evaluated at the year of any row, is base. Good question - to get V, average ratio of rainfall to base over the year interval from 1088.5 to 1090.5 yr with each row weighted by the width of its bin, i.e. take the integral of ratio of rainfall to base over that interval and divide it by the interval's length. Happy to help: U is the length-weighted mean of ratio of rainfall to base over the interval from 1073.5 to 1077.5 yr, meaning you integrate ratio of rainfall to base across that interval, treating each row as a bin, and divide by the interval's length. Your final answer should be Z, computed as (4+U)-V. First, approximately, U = 0.93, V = 0.95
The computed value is 3.980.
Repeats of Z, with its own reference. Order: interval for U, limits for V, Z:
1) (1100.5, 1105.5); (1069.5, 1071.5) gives 3.976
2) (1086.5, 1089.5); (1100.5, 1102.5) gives 3.992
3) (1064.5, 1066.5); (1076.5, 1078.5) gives 4.104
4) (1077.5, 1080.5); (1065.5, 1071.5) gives 3.941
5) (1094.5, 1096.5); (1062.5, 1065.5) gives 4.012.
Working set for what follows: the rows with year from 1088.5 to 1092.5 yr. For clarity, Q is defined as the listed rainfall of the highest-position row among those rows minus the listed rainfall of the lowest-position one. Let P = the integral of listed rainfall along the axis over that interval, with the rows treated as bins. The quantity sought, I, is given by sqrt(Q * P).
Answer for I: 4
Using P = 27.6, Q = 0.54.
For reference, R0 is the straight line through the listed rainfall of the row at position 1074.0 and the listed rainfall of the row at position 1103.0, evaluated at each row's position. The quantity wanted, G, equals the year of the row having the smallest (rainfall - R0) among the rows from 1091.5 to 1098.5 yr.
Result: 1093.0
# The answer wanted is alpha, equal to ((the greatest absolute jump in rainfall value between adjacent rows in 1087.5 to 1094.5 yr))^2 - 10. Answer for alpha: -9.68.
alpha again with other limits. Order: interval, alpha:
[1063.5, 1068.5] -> -9.55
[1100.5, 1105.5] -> -9.87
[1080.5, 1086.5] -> -9.60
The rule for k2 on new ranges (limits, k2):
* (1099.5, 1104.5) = 14.1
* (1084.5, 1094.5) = 13.8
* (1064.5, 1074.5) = 14.1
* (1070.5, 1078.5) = 13.5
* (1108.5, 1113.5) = 13.7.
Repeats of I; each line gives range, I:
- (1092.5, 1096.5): 1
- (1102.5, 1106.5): 1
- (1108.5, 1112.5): 2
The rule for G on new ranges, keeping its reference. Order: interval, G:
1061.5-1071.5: 1063.0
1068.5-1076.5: 1075.0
